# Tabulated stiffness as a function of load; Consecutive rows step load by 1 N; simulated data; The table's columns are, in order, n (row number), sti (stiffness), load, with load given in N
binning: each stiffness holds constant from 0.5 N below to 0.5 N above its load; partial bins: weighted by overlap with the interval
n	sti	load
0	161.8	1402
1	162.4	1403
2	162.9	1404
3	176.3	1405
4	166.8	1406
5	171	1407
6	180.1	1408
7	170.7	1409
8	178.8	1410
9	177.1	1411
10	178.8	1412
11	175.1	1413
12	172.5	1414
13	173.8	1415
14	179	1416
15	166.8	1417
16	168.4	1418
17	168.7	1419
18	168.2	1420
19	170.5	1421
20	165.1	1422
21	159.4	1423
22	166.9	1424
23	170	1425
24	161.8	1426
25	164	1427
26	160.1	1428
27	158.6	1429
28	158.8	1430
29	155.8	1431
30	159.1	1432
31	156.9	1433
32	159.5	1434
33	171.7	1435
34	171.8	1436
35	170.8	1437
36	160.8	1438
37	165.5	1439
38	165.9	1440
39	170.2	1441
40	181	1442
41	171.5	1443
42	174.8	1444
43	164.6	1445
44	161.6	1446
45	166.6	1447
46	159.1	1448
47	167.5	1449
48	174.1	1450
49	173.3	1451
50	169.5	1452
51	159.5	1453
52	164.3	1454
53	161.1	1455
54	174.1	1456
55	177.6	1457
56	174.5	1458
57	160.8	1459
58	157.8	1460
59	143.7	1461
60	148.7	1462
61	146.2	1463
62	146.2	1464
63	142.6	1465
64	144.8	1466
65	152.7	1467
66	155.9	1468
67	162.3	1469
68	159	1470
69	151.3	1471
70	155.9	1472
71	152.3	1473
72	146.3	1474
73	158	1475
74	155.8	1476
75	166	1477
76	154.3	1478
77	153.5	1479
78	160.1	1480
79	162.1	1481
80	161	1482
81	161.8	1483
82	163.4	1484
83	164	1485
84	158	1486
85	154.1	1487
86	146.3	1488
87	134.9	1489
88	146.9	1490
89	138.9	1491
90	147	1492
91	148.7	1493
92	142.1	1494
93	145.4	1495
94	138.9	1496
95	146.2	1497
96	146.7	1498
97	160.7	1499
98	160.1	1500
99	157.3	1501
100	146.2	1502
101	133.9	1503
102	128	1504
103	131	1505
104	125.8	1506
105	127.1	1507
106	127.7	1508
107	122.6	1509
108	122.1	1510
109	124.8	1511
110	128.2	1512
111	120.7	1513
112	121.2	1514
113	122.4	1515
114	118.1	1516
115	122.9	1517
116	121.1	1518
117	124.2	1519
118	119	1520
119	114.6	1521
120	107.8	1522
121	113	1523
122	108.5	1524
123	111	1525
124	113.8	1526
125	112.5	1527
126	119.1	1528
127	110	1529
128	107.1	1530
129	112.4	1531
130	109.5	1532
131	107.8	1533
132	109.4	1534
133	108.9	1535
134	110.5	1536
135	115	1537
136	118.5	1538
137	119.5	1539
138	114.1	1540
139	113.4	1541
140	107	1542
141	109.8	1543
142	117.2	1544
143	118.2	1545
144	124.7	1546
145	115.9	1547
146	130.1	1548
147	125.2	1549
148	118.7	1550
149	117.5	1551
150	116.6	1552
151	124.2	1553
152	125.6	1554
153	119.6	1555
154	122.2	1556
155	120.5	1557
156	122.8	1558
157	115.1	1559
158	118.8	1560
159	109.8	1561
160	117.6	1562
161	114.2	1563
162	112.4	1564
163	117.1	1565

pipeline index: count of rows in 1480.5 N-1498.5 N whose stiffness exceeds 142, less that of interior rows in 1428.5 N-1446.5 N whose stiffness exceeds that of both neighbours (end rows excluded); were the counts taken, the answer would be 10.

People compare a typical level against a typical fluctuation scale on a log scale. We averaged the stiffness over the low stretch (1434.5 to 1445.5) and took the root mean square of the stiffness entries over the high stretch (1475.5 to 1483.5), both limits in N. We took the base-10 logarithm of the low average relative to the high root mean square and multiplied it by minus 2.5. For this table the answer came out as -0.069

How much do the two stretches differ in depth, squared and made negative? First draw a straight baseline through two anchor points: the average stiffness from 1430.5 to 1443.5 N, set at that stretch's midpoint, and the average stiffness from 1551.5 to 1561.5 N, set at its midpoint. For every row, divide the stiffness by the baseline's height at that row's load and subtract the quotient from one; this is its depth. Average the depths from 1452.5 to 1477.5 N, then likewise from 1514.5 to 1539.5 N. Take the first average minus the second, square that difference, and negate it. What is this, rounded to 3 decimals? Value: -0.019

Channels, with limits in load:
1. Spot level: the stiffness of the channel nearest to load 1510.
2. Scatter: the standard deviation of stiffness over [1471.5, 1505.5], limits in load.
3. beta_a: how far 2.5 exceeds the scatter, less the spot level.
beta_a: -130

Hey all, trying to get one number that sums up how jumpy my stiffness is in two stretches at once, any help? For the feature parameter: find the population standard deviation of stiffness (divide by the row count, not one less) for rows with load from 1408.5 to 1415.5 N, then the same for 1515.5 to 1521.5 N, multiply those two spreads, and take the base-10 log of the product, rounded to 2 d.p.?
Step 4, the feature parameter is 0.97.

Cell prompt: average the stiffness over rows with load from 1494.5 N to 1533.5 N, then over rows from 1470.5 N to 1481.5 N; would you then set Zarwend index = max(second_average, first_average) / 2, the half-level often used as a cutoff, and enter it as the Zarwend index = 78.0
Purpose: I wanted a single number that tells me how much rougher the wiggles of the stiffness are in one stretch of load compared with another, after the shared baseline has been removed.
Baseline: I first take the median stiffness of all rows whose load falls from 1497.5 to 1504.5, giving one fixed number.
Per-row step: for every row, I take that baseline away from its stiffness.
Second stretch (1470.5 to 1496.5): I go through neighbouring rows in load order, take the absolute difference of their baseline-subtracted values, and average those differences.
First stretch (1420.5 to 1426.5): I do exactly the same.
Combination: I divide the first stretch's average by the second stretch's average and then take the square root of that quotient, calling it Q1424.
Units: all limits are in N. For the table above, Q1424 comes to 1.04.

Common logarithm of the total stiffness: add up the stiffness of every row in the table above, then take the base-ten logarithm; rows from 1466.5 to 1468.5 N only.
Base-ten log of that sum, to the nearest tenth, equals 2.5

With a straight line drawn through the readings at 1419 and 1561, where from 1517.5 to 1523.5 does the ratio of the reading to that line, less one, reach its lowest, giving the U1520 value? 1522 N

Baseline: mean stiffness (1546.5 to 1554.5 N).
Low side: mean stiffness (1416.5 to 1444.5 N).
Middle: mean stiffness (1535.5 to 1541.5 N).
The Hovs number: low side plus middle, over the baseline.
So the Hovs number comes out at 2.3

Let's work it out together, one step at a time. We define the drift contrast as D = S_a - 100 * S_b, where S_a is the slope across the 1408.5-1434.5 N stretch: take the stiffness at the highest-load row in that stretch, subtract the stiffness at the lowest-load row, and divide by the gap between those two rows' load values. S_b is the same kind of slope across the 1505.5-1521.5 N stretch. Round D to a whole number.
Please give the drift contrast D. 74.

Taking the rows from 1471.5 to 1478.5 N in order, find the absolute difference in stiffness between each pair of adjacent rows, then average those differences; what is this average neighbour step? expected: 7.6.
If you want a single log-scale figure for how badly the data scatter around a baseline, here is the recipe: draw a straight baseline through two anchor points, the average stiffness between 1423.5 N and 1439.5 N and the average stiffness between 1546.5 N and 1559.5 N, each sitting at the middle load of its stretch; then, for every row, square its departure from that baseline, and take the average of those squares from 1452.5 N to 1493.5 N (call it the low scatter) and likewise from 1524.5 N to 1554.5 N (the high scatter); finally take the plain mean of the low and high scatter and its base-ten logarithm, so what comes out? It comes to 2.17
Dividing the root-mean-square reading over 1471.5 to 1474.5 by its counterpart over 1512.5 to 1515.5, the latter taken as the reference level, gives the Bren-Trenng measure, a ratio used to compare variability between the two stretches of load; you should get 1.25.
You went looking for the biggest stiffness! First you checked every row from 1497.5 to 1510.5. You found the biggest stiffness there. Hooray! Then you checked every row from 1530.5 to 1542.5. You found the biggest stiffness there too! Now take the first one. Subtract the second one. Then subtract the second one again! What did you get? -78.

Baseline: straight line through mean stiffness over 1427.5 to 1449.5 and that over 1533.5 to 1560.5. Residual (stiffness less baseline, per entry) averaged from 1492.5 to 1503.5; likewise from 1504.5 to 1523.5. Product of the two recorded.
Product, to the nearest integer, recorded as -90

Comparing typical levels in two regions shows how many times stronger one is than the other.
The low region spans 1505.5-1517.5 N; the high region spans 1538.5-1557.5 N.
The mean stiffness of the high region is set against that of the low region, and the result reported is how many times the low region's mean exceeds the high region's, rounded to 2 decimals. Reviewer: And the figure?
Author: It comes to 1.04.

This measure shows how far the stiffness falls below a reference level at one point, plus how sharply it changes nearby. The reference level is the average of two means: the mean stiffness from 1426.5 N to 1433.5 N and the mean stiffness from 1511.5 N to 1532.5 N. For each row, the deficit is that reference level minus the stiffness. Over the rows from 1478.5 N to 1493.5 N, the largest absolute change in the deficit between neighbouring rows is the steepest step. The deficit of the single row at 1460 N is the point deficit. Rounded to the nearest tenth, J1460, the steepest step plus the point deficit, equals -8.3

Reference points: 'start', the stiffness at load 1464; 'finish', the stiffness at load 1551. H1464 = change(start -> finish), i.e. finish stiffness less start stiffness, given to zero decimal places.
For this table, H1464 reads -29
